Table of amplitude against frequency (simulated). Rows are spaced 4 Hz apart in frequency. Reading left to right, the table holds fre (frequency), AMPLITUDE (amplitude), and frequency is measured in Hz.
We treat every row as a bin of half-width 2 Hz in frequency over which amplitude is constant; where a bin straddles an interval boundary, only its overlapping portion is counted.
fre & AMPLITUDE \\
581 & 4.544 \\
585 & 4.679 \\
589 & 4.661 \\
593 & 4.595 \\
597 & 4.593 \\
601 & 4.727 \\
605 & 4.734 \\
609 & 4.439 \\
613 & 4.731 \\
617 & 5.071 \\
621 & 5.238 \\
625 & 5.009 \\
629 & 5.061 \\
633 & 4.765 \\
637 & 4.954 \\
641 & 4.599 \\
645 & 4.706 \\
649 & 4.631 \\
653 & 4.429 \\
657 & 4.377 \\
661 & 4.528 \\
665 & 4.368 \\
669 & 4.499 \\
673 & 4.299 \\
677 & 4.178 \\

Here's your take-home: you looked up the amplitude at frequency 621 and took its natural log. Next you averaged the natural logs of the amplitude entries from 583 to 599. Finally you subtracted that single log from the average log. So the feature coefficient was -0.12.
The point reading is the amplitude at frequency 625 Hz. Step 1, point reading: 5.009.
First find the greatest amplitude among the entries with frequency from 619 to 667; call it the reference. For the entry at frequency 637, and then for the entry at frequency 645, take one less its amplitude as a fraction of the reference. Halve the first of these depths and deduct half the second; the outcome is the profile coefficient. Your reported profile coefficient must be -0.024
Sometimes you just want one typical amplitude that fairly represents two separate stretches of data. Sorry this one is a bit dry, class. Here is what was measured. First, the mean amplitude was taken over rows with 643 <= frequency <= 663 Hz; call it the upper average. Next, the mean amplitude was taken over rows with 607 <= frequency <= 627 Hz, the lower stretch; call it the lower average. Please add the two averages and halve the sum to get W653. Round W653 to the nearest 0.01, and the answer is 4.72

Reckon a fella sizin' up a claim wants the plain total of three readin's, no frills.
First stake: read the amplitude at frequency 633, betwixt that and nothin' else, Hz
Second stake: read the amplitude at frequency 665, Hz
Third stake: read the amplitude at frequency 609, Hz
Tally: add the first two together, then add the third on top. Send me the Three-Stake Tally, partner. 13.6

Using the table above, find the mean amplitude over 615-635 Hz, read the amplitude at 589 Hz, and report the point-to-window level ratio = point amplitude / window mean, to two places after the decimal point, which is 0.93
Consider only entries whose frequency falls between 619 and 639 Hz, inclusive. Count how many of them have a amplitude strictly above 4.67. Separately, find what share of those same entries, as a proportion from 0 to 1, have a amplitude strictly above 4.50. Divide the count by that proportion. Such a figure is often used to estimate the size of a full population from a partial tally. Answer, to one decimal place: 5.0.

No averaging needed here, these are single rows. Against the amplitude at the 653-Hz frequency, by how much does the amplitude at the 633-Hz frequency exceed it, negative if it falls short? 0.3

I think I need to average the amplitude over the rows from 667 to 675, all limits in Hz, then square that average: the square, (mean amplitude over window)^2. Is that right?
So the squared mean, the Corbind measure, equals 19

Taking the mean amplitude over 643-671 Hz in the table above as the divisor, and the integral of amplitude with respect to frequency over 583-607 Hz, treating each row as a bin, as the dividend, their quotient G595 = 25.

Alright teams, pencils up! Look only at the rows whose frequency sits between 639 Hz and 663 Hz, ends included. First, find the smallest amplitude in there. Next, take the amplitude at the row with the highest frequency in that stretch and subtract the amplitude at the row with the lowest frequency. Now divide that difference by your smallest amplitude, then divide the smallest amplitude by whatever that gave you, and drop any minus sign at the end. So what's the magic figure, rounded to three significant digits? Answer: 270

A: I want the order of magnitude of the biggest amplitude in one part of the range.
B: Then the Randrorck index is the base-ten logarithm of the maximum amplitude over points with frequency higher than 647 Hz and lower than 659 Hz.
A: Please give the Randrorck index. 0.666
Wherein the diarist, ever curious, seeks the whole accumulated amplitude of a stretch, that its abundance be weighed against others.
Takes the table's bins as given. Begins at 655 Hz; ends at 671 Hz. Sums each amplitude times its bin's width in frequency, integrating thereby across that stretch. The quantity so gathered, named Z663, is 71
